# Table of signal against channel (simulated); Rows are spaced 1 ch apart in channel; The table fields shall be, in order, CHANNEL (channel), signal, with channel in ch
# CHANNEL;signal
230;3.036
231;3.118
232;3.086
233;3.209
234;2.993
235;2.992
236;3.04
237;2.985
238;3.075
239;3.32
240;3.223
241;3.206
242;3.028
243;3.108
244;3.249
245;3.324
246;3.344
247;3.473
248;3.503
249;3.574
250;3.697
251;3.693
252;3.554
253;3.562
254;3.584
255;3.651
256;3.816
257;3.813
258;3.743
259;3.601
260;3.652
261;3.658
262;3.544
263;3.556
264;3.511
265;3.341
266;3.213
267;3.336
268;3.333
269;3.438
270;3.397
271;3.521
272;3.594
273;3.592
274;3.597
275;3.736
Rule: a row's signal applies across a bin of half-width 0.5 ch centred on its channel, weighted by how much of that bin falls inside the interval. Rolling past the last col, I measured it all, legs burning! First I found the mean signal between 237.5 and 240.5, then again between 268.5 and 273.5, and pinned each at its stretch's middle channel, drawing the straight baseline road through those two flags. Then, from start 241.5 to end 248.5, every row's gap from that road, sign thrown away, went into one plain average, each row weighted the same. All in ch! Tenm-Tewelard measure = 0.13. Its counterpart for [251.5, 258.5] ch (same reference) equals 0.32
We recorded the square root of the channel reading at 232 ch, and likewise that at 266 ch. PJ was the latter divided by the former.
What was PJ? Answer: 1.02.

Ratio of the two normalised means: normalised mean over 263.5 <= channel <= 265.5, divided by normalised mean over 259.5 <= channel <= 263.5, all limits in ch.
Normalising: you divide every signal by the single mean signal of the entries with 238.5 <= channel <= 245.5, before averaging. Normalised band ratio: 0.95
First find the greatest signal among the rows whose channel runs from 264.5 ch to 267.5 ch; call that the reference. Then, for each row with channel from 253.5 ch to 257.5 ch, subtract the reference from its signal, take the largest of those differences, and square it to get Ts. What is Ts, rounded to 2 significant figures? 0.23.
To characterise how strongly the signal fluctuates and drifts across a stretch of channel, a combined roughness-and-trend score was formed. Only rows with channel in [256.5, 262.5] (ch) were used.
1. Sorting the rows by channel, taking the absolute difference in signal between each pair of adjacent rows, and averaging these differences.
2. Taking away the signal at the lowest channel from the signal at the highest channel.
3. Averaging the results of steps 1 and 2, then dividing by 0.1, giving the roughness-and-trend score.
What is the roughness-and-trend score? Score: -1.0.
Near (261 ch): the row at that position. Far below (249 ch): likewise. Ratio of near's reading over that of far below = 1.02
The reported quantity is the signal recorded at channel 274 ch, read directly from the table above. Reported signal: 3.597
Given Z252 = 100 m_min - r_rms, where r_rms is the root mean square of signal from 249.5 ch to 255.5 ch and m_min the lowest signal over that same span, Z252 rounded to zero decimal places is 352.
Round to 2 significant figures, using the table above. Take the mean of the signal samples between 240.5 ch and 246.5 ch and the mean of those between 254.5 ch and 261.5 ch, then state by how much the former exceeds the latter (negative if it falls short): -0.50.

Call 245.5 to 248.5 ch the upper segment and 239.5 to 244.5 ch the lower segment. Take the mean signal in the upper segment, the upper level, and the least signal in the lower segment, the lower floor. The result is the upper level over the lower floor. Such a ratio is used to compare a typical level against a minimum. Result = 1.14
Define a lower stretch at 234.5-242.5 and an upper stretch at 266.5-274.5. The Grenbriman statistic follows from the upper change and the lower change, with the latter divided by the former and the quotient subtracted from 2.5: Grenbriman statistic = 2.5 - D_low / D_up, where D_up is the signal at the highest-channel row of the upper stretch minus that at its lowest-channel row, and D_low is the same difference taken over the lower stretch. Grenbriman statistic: 2.4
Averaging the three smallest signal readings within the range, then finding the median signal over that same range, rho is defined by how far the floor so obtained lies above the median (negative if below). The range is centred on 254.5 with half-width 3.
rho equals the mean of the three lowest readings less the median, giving -0.051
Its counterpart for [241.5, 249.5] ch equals -0.206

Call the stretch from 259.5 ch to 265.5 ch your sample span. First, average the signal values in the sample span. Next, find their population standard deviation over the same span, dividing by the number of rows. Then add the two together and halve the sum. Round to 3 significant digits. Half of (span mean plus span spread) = 1.82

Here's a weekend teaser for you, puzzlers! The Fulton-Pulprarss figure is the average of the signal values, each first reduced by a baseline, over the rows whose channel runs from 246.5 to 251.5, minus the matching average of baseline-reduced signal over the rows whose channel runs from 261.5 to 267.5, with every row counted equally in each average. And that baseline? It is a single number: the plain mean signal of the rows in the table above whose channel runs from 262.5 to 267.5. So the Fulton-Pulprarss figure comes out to 0.2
